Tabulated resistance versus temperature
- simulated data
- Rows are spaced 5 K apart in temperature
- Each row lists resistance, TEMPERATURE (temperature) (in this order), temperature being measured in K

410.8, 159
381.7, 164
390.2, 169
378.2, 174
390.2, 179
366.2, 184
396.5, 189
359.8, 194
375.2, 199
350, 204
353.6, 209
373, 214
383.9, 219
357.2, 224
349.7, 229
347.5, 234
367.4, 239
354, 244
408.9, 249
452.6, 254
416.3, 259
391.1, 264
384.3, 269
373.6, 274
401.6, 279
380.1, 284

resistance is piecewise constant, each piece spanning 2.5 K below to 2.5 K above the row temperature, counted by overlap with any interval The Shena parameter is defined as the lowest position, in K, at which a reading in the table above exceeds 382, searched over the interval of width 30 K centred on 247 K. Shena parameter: 249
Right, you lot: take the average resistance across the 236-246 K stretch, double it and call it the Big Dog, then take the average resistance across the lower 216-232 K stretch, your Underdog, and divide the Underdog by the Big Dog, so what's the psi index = 0.504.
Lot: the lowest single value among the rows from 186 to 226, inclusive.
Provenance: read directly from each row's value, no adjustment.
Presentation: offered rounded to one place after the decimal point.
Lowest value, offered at 350.0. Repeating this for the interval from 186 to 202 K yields 359.8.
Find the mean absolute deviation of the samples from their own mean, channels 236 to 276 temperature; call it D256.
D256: 24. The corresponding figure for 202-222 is 13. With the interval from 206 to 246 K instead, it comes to 10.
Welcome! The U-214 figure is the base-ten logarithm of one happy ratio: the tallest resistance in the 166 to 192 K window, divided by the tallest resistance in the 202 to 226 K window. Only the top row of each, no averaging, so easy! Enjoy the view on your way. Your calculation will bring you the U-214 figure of 0.01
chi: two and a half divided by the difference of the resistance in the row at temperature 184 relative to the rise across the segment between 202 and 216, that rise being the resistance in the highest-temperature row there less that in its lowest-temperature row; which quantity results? 0.0073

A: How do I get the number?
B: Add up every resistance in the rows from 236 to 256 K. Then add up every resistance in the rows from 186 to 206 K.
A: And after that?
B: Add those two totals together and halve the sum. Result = 1532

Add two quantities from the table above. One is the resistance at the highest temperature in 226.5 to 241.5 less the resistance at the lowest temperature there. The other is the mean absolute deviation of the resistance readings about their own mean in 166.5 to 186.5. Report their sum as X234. 27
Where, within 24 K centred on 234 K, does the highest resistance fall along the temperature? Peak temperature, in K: 239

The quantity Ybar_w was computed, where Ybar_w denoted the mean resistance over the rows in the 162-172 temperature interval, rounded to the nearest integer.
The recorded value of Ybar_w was 386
